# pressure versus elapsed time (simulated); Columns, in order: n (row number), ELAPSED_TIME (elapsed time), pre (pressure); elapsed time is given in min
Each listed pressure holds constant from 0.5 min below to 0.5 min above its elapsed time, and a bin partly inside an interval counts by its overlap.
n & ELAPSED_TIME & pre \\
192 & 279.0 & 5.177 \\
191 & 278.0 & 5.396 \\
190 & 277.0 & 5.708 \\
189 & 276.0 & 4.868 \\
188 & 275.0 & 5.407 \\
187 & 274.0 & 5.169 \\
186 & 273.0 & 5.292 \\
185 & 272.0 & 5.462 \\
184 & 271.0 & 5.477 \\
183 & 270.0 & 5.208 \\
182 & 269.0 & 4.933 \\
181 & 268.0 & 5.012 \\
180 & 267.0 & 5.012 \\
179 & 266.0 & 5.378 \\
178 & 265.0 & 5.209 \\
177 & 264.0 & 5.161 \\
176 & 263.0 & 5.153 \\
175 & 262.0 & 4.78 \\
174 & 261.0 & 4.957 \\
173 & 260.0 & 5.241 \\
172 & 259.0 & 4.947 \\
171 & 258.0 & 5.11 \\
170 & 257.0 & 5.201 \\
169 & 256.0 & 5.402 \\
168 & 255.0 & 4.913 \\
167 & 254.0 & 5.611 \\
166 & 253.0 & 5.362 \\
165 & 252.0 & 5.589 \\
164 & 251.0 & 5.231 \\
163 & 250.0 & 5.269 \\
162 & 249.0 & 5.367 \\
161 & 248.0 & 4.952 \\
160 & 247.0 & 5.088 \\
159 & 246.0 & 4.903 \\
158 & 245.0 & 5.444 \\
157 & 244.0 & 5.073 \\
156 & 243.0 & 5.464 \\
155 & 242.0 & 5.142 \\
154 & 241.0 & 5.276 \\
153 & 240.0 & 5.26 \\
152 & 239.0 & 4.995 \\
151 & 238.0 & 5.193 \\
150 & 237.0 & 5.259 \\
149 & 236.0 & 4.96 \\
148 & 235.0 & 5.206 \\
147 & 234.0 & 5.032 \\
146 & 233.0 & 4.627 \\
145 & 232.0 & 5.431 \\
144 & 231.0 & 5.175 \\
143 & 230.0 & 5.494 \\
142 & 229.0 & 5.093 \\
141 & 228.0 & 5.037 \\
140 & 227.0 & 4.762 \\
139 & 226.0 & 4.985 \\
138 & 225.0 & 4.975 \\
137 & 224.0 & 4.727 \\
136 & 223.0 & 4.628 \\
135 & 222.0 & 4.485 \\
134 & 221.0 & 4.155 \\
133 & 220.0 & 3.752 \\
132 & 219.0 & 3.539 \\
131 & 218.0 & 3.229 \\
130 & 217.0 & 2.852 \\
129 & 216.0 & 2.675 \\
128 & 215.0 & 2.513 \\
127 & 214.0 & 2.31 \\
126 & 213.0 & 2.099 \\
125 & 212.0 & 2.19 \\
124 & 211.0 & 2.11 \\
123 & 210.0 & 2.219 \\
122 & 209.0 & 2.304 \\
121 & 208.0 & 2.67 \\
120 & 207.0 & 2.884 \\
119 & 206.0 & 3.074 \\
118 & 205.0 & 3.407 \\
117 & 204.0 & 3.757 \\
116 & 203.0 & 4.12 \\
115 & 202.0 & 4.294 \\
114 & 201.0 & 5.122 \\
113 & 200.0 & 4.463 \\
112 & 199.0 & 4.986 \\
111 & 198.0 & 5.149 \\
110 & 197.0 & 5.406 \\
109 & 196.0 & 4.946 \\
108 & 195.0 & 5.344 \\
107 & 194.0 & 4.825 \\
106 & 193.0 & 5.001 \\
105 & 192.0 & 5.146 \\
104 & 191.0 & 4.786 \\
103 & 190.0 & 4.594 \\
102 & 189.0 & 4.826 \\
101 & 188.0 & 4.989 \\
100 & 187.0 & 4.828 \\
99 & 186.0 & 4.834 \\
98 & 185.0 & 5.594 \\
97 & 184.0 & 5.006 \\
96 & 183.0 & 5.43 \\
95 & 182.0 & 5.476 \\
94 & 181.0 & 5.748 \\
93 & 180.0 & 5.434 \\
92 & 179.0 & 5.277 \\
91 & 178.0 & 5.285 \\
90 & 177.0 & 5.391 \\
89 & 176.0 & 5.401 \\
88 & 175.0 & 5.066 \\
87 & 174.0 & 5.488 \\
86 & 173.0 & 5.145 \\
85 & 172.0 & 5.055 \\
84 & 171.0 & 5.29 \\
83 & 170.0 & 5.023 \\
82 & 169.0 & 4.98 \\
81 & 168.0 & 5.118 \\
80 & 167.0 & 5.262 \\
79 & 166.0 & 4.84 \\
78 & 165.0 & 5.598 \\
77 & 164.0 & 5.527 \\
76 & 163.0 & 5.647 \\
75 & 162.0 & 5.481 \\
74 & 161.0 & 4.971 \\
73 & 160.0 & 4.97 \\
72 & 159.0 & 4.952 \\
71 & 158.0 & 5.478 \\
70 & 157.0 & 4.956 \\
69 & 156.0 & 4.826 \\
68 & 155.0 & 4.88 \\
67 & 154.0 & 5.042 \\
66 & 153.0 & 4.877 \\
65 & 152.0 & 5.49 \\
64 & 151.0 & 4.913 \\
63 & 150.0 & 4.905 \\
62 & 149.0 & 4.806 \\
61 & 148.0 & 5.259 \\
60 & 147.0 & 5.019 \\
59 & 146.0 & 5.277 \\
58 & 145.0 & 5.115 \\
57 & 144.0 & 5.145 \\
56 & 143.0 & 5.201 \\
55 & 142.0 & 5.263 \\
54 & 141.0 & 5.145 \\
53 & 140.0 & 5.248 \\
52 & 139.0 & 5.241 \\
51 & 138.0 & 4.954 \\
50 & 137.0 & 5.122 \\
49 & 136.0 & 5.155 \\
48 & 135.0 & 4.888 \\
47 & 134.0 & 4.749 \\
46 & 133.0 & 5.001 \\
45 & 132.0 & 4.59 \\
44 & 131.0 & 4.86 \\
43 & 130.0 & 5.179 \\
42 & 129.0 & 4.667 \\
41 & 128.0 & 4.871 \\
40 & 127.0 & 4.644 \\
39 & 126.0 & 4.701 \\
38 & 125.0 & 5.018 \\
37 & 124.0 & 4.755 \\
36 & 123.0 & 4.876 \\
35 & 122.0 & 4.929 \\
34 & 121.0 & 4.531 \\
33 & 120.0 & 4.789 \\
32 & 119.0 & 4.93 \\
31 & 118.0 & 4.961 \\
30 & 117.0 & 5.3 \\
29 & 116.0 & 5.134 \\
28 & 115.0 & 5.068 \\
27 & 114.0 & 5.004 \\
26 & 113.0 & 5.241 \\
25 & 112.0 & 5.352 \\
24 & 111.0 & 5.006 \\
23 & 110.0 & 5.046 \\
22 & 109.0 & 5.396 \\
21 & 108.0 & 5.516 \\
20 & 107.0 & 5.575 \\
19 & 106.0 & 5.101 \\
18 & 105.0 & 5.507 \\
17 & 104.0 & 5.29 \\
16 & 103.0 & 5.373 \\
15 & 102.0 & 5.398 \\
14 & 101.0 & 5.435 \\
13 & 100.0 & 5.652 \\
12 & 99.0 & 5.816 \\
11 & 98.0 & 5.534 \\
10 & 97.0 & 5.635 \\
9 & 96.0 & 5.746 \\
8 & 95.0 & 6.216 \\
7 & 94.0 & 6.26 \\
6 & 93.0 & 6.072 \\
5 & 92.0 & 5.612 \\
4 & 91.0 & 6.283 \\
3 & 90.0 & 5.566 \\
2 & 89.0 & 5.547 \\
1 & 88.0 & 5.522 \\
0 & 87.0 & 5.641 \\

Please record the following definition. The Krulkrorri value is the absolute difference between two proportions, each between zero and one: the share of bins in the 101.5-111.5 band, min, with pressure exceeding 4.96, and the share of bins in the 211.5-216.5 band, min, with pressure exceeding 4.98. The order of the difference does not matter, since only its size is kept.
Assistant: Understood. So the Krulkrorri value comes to 1.00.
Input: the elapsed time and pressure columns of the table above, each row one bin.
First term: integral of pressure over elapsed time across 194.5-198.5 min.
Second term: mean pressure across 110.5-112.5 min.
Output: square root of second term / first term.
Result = 0.50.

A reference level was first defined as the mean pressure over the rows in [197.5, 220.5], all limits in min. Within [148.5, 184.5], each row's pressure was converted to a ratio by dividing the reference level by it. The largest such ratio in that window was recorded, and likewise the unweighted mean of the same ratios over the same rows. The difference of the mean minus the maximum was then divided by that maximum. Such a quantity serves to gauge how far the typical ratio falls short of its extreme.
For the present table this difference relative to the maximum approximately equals -0.073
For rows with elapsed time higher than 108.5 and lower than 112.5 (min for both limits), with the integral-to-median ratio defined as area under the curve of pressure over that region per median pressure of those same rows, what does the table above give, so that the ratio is 4.0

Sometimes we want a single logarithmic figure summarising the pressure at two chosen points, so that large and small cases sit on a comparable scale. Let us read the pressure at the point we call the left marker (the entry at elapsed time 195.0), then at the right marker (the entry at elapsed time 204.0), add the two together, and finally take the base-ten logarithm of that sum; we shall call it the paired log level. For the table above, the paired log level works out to 0.96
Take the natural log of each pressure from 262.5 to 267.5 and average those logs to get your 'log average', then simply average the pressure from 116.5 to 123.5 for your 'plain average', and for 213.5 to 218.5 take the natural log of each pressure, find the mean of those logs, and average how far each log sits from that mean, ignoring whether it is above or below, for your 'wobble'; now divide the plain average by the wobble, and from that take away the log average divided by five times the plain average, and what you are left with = 52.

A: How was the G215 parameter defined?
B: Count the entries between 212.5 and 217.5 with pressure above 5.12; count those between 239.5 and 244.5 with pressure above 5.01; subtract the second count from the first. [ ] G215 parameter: -5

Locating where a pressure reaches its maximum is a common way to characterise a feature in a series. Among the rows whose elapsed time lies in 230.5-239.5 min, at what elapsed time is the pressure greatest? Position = 232.0 min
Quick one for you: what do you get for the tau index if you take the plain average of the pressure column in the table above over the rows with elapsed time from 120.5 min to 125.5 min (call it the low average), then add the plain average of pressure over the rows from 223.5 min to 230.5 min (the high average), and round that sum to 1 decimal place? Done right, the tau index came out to 9.8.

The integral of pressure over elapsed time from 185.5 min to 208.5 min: 103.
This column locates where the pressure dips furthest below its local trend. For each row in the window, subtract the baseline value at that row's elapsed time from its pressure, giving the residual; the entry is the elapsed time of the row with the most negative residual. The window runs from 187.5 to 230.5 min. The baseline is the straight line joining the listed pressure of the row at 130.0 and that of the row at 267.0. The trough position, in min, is 213.0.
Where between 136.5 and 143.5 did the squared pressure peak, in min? 142.0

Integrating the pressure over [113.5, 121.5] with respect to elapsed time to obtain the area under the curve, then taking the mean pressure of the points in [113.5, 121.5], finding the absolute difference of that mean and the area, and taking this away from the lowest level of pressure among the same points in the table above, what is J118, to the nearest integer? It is -30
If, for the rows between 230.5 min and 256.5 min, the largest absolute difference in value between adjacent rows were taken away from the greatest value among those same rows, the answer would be 4.81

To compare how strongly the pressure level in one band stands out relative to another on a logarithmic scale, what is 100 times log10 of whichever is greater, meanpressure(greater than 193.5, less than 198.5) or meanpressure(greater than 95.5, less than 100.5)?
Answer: 75.4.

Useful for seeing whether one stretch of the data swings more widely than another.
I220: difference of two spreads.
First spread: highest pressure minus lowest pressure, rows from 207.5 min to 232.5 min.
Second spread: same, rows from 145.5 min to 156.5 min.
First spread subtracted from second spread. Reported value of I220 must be -3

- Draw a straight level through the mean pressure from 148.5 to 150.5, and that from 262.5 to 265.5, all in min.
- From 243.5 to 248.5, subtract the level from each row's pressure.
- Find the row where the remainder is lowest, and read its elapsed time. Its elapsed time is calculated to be 246.0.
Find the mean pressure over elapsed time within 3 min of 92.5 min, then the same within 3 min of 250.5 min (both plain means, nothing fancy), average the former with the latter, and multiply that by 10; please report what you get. 56.5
